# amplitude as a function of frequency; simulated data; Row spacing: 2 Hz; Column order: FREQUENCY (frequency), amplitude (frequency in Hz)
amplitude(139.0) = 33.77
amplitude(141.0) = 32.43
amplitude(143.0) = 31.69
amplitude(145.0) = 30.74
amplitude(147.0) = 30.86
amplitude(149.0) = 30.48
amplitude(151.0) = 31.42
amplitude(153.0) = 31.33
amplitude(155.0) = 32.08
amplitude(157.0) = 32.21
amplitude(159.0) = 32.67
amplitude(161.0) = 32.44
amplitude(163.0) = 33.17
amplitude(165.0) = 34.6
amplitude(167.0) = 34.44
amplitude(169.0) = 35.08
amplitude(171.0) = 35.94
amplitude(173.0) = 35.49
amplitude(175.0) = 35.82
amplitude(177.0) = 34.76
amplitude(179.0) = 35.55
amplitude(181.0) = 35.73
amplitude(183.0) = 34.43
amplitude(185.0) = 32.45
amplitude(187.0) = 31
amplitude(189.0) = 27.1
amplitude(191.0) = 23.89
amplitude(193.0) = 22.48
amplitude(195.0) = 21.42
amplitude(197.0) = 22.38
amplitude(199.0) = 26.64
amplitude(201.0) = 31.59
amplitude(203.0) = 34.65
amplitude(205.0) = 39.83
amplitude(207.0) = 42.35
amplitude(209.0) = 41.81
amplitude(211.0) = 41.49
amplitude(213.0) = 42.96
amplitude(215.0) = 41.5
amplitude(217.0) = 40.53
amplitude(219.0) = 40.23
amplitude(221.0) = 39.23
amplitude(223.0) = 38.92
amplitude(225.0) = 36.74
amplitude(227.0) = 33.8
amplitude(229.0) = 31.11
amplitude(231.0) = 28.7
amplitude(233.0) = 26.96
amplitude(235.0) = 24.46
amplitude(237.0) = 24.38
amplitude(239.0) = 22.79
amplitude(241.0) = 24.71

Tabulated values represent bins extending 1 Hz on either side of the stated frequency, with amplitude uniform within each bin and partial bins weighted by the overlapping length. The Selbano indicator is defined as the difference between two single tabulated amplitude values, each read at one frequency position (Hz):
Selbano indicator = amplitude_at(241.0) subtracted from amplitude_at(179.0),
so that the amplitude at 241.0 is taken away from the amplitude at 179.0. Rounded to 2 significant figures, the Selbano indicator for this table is 11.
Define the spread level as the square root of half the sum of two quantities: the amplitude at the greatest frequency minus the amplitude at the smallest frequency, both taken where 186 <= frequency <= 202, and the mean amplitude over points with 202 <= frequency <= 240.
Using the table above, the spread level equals 4.24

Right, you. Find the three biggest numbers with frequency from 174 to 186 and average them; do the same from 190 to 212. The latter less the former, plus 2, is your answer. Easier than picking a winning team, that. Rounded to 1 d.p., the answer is 8.2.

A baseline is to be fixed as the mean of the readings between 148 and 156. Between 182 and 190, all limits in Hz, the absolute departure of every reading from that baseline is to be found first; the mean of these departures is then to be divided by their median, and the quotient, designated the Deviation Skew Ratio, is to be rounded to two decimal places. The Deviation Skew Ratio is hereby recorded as 1.04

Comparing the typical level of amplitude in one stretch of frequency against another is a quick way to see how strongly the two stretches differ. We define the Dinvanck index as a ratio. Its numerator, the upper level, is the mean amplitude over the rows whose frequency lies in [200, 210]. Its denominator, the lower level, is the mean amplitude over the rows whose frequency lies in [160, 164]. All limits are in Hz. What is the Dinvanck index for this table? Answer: 1.16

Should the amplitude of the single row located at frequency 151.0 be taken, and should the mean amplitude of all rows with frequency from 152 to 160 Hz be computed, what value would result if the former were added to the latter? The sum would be 63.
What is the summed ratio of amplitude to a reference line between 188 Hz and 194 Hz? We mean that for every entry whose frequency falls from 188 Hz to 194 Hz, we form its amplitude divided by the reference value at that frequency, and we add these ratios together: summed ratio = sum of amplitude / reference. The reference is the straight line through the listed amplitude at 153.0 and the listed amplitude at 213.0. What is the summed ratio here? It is 1.90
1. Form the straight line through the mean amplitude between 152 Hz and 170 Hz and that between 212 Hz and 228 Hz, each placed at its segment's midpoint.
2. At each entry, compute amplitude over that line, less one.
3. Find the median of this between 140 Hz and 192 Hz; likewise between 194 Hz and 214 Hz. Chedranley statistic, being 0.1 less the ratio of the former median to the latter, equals -1.0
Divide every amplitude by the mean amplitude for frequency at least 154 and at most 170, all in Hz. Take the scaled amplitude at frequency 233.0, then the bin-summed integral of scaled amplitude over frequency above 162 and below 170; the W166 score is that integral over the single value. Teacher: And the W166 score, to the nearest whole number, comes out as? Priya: 10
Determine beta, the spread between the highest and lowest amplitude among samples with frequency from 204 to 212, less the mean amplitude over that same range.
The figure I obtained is -39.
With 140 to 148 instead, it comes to -30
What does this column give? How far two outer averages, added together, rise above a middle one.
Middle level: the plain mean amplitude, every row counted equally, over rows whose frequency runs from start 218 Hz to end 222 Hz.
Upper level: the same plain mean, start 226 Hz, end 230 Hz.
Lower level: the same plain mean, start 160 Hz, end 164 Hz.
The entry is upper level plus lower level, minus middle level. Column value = 26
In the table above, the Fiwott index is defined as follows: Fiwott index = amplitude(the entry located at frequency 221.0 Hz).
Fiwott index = 39.23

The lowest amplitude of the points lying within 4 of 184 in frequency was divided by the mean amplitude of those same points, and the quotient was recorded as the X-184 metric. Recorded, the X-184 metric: 0.93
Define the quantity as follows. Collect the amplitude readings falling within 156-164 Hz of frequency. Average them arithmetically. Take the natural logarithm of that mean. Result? 3.49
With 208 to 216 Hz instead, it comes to 3.74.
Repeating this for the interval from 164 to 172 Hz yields 3.56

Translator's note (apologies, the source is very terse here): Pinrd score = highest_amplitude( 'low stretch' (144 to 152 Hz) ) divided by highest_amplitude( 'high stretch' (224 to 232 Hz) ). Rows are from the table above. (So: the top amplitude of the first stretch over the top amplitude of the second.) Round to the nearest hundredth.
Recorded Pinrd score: 0.86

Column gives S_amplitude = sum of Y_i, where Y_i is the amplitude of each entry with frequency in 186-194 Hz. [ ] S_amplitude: 104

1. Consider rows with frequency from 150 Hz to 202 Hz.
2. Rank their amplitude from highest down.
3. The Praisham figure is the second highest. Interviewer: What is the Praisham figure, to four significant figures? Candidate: 35.82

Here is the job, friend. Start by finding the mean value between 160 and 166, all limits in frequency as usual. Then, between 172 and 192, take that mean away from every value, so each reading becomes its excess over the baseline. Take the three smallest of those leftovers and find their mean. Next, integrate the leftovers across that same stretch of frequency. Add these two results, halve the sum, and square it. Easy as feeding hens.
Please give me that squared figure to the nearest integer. 118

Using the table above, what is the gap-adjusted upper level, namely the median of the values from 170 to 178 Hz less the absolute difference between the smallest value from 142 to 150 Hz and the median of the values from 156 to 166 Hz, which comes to 33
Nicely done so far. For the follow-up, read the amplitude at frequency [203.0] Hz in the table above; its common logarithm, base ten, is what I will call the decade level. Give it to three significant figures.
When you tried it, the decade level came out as 1.54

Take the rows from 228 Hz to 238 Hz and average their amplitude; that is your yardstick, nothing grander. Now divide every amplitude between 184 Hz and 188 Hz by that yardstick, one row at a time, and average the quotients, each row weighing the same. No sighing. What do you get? 1.17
